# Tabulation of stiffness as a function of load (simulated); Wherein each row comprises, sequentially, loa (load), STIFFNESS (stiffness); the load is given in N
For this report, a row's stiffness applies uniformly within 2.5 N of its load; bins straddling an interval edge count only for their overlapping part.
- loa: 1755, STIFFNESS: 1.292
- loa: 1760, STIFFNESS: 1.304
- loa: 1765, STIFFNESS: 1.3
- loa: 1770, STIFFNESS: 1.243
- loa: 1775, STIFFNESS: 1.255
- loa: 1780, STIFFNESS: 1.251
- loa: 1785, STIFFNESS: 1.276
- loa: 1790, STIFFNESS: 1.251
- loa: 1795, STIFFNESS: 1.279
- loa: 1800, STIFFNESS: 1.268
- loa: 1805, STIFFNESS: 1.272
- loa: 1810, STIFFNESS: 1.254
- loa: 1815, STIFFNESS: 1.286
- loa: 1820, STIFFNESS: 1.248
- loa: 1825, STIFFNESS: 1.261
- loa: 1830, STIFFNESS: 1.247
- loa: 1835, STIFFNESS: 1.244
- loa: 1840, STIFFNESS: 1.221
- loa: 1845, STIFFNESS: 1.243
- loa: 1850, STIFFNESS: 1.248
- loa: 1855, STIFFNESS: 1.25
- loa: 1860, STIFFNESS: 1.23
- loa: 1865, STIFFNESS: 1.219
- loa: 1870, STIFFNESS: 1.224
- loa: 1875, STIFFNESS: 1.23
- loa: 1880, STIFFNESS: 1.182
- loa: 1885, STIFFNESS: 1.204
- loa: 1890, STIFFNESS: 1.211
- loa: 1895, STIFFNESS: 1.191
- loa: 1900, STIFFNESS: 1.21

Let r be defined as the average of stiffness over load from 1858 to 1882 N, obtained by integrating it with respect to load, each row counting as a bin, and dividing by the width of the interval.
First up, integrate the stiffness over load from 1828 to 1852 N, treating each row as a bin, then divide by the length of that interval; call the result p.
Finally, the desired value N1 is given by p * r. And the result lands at 1.51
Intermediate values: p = 1.24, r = 1.22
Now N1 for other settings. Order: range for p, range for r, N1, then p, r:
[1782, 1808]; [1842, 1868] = 1.57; 1.27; 1.24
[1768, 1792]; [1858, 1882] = 1.53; 1.26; 1.22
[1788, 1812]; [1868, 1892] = 1.53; 1.27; 1.21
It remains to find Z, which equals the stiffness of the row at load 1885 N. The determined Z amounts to 1.204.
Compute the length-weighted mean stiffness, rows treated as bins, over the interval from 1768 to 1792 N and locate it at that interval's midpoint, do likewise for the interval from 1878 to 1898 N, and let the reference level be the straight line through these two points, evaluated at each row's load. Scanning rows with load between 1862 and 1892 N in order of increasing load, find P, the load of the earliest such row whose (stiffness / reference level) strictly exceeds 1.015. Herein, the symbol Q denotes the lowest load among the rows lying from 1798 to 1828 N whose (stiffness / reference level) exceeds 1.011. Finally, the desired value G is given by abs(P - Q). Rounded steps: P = 1875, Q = 1800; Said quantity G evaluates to 75 N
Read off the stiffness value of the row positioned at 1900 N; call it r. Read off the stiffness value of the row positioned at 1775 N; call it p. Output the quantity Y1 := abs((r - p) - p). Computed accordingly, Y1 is 1.30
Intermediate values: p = 1.255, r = 1.21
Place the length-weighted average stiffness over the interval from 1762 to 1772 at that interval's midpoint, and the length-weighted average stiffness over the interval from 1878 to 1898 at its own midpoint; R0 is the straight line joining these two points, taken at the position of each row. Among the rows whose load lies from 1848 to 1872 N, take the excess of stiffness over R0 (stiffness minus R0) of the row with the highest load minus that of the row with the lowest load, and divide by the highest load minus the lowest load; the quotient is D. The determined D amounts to -0.0006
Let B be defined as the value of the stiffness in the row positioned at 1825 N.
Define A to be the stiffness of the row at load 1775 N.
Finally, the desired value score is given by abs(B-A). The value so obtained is 0.006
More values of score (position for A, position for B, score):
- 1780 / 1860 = 0.021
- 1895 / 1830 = 0.056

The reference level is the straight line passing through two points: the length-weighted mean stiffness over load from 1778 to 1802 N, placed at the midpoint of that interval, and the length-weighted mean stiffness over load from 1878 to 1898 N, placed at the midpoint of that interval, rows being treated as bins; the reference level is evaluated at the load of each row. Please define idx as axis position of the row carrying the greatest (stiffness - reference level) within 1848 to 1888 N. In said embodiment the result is 1855 N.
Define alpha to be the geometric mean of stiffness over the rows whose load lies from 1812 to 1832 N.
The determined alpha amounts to 1.26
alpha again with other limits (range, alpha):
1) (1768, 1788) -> 1.26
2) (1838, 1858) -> 1.24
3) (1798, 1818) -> 1.27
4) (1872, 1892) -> 1.21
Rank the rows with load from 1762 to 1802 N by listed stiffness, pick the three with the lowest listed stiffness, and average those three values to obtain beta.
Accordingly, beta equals 1.25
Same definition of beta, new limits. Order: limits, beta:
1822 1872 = 1.22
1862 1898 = 1.19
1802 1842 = 1.24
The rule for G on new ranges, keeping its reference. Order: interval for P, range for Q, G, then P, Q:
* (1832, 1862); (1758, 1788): 85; 1845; 1760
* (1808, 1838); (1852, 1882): 40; 1815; 1855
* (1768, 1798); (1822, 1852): 40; 1785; 1825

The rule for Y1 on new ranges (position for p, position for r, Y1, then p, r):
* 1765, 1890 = 1.39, 1.3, 1.211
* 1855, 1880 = 1.32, 1.25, 1.182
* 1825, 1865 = 1.30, 1.261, 1.219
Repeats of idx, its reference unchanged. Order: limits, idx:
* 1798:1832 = 1815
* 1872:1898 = 1875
